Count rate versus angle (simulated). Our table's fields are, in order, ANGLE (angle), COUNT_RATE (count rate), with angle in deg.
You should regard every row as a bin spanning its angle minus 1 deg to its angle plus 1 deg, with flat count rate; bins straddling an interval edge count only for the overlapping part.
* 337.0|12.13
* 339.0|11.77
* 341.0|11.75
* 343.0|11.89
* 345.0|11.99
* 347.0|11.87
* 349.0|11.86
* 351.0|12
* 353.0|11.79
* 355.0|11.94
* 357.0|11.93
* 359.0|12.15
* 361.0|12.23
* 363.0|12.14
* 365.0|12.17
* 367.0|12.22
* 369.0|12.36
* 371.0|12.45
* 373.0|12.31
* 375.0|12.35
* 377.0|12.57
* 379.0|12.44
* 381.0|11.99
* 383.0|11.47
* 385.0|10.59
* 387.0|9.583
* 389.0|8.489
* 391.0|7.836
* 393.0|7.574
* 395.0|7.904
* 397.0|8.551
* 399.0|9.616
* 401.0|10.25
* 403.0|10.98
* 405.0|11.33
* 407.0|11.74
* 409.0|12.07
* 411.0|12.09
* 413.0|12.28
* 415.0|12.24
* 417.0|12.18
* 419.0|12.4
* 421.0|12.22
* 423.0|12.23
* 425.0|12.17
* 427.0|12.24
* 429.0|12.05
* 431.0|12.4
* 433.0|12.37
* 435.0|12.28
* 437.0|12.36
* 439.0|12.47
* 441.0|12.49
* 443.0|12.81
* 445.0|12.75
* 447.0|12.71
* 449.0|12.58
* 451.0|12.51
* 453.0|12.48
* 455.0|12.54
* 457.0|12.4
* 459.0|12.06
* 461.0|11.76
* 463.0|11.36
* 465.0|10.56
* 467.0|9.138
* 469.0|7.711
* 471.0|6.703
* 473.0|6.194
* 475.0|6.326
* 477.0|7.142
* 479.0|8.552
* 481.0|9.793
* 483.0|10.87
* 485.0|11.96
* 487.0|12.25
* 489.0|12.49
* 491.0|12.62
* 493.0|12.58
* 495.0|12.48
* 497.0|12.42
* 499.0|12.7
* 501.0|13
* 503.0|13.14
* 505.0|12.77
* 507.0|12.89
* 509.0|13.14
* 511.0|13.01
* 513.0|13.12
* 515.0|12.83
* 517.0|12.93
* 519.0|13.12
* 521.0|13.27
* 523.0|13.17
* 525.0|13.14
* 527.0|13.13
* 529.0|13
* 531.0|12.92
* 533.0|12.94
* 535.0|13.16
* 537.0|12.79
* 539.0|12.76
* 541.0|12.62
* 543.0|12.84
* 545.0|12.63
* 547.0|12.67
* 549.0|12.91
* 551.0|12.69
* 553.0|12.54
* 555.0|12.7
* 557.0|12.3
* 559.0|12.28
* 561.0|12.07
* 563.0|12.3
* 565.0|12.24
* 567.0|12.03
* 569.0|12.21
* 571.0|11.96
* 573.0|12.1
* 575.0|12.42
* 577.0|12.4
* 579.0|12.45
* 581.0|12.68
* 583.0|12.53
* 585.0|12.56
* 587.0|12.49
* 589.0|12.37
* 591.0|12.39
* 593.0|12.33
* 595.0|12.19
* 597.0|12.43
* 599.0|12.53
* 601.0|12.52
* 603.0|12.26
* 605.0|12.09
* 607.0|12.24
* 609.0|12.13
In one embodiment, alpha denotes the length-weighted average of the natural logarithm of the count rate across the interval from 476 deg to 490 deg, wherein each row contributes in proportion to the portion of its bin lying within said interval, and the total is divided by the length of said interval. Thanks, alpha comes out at 2.33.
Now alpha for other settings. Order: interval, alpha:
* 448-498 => 2.34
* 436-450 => 2.53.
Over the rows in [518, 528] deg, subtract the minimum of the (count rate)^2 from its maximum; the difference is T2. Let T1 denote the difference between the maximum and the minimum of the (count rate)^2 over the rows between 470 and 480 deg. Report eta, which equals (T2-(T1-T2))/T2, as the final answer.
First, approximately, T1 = 34.8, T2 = 4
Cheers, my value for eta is -6.8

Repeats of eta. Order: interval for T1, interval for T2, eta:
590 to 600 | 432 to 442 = 0.4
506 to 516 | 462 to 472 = 1.9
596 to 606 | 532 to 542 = 1.2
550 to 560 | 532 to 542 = 1.2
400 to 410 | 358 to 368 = -16.5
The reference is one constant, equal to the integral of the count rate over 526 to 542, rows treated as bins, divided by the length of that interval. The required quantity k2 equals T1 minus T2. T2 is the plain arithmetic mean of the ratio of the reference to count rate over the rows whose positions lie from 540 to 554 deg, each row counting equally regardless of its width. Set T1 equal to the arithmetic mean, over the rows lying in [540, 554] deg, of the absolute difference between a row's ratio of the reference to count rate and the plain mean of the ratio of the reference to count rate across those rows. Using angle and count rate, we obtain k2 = -1.01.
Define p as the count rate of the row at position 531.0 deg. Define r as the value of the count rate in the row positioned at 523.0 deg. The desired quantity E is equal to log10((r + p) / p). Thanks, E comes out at 0.31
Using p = 12.92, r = 13.17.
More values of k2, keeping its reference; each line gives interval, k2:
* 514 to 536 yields -0.98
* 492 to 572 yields -0.99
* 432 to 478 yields -0.96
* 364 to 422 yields -1.02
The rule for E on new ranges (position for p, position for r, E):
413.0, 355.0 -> 0.29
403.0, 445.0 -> 0.33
